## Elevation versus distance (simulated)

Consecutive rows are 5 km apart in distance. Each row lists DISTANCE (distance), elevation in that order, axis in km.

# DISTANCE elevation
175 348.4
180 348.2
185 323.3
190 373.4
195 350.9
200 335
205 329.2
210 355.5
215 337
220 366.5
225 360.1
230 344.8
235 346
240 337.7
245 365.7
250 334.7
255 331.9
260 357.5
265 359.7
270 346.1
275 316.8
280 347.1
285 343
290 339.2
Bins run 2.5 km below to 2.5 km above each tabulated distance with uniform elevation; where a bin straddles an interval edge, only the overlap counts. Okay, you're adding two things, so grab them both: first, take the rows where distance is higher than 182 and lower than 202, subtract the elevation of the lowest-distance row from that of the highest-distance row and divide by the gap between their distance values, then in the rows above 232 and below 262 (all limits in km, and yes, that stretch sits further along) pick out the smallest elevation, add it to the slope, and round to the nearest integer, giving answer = 333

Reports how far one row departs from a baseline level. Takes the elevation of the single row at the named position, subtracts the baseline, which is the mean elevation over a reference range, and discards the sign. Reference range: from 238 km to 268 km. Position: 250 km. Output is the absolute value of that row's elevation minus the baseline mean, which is 13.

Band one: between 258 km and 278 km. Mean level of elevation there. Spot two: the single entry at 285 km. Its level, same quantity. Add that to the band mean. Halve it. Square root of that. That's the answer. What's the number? 18.5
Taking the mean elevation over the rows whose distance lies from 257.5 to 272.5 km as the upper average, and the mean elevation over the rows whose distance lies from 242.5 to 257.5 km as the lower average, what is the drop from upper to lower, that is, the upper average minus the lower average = 10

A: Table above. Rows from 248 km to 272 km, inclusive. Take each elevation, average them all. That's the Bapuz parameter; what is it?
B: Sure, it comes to 346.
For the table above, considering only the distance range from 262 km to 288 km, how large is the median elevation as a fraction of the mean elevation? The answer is 1.01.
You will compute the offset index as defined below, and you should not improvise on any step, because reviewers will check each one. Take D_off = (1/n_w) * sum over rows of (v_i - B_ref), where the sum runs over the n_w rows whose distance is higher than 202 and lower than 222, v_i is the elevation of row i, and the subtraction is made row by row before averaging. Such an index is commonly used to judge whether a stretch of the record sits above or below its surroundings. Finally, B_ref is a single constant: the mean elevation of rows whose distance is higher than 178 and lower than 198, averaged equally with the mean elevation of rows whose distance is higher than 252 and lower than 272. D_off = -2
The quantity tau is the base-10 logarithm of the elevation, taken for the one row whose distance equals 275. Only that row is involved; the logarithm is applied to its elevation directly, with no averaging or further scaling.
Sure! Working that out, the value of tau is 2.50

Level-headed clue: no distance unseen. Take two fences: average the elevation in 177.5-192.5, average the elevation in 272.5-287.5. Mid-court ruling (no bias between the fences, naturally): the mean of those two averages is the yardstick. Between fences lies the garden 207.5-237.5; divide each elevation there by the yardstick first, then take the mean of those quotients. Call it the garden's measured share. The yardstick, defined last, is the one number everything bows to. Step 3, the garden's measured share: 1.03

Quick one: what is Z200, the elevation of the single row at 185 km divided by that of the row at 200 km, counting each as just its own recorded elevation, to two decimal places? 0.97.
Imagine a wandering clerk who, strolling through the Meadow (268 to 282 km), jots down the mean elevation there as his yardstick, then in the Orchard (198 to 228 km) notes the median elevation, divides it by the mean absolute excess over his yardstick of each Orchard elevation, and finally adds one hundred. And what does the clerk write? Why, 125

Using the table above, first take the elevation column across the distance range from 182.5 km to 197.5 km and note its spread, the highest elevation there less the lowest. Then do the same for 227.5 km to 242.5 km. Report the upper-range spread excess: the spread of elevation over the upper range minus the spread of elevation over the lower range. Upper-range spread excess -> -42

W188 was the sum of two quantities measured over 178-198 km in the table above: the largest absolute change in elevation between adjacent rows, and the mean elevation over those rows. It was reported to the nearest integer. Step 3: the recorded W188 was 399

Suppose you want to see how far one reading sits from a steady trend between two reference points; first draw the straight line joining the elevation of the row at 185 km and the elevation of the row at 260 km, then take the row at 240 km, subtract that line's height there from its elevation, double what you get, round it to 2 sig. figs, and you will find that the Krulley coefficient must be -21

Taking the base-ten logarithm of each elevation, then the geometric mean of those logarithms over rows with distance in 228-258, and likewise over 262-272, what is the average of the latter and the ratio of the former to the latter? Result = 1.77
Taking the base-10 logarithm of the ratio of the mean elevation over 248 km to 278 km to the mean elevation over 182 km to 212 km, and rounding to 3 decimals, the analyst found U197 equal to -0.004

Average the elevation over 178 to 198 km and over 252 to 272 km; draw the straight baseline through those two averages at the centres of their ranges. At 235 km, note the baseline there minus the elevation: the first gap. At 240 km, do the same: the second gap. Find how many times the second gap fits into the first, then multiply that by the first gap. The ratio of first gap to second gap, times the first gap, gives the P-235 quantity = 1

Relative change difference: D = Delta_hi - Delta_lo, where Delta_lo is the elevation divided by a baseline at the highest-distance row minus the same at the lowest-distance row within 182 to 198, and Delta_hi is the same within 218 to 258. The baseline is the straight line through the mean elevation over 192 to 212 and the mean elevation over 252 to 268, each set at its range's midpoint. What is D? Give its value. -0.19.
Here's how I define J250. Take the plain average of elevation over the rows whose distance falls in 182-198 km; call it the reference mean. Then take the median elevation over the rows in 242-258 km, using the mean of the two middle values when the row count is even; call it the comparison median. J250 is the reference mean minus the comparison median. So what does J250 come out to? 14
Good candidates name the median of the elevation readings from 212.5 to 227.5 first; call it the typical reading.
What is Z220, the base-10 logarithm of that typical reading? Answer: 2.56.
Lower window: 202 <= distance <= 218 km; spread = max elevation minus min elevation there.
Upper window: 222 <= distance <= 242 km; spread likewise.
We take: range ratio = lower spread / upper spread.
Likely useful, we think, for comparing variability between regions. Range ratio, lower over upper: 1.2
